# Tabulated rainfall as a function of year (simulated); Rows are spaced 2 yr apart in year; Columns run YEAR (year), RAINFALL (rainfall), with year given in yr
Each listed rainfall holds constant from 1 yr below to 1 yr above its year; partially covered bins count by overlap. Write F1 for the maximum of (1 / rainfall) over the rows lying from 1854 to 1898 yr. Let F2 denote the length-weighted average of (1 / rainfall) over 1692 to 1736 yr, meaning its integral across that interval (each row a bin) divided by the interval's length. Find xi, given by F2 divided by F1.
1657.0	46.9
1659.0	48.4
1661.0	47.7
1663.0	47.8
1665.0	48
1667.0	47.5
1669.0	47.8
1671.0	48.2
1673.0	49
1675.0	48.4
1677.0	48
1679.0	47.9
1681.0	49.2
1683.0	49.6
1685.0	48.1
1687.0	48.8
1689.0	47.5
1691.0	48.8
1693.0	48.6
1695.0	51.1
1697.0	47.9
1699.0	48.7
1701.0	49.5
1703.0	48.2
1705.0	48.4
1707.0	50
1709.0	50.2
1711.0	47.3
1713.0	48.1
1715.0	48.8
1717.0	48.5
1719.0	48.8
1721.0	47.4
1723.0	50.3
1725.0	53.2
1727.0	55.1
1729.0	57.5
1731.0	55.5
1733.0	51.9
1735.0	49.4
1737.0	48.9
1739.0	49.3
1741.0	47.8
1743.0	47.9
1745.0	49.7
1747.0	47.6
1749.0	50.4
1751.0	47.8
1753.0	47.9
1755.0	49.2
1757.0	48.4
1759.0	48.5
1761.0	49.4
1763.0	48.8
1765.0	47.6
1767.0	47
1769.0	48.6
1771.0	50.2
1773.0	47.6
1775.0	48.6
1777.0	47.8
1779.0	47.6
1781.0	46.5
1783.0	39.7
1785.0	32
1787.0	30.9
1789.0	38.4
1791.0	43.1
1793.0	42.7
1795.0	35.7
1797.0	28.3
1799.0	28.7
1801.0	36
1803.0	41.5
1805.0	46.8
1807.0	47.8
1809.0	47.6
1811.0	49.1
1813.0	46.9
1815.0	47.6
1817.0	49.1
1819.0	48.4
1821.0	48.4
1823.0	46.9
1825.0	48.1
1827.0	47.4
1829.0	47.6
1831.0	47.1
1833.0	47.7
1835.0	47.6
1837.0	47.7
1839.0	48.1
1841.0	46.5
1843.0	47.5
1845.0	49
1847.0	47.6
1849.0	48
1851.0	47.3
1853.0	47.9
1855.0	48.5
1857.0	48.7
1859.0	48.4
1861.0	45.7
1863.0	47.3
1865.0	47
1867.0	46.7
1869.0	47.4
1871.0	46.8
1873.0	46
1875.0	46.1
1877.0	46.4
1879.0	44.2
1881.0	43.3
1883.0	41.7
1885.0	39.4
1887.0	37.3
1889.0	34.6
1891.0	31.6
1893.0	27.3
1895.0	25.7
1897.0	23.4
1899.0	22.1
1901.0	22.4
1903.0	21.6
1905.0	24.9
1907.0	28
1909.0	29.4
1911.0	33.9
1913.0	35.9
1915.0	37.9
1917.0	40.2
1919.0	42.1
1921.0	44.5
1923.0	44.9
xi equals 0.47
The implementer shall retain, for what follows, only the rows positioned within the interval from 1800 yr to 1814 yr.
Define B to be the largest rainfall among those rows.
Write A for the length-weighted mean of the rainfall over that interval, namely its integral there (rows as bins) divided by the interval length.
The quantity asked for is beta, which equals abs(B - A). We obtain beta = 4.0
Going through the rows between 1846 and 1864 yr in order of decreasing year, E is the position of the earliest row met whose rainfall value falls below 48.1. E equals 1863.0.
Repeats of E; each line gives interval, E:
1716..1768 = 1767.0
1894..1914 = 1913.0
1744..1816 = 1815.0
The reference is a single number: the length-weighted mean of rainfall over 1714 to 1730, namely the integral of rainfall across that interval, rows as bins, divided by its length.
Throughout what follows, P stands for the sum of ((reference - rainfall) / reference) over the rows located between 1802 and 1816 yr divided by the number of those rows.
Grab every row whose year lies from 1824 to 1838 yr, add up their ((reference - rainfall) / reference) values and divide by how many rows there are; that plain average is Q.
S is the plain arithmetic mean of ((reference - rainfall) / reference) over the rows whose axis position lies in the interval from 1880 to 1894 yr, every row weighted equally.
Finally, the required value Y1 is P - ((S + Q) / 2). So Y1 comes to -0.09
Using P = 0.09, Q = 0.07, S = 0.29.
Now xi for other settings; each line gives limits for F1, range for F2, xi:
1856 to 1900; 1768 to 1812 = 0.54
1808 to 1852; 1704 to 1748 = 0.93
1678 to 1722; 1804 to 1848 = 0.99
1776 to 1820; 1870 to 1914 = 0.89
